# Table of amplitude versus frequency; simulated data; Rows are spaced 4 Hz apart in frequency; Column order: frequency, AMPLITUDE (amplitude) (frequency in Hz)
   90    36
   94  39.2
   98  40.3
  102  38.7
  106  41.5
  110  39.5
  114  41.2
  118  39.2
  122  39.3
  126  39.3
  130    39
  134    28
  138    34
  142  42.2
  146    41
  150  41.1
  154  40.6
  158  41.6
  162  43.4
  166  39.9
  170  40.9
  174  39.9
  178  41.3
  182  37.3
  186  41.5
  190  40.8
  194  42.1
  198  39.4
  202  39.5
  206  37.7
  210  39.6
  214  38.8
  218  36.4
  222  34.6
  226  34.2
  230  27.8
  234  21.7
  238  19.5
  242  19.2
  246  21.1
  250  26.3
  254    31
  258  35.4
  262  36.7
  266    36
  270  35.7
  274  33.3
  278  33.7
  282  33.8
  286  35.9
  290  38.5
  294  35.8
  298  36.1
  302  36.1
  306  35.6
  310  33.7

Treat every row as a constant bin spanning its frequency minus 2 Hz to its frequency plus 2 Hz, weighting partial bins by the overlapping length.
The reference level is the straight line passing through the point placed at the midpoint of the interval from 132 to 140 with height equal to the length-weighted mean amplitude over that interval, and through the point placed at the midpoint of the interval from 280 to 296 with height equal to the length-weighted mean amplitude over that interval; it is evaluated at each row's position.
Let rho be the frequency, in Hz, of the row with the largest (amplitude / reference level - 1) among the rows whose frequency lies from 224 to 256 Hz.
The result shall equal 226 Hz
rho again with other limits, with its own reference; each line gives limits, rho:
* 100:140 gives 106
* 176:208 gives 194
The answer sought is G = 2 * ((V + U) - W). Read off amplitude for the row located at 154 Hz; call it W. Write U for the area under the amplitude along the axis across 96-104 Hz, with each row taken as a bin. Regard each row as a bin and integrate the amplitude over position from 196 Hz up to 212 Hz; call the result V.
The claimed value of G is 1800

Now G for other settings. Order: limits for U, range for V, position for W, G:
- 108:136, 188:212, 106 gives 3954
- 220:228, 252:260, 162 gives 995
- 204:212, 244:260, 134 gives 1473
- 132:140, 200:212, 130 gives 1352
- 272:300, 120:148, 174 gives 3999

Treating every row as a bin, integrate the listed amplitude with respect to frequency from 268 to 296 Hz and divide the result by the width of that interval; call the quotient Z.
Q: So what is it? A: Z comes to 35.2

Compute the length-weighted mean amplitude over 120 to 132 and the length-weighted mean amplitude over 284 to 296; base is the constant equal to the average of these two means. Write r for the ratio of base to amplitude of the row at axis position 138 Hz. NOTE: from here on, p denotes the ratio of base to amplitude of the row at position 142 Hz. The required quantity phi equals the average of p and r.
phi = 1.01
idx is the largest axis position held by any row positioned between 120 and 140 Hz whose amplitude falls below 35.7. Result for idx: 138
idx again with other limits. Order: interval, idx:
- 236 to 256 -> 254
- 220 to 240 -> 238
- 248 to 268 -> 258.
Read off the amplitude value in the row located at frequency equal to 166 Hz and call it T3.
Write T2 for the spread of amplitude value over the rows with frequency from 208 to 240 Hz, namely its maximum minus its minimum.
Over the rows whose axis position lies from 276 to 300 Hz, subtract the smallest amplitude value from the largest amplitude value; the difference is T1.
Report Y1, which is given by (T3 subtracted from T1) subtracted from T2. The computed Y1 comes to 55.2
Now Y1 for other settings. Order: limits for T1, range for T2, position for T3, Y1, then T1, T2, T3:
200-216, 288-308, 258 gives 36.4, 1.9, 3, 35.4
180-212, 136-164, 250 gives 30.9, 4.8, 9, 26.3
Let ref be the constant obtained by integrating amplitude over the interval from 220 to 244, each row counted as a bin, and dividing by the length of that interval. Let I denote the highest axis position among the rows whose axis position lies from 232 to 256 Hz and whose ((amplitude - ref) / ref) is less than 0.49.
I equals 254 Hz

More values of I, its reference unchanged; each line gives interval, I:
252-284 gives 282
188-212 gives 206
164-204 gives 182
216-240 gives 238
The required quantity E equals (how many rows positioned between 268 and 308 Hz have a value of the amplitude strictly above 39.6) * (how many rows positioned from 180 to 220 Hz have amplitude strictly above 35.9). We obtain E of 0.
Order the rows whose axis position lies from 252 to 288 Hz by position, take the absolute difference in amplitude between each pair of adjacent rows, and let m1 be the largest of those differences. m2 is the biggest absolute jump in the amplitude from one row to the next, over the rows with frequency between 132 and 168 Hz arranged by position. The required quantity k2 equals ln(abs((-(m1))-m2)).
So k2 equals 2.53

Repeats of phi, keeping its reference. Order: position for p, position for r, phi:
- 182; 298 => 1.03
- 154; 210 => 0.95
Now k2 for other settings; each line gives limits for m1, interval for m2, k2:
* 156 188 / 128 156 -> 2.72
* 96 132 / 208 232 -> 2.22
